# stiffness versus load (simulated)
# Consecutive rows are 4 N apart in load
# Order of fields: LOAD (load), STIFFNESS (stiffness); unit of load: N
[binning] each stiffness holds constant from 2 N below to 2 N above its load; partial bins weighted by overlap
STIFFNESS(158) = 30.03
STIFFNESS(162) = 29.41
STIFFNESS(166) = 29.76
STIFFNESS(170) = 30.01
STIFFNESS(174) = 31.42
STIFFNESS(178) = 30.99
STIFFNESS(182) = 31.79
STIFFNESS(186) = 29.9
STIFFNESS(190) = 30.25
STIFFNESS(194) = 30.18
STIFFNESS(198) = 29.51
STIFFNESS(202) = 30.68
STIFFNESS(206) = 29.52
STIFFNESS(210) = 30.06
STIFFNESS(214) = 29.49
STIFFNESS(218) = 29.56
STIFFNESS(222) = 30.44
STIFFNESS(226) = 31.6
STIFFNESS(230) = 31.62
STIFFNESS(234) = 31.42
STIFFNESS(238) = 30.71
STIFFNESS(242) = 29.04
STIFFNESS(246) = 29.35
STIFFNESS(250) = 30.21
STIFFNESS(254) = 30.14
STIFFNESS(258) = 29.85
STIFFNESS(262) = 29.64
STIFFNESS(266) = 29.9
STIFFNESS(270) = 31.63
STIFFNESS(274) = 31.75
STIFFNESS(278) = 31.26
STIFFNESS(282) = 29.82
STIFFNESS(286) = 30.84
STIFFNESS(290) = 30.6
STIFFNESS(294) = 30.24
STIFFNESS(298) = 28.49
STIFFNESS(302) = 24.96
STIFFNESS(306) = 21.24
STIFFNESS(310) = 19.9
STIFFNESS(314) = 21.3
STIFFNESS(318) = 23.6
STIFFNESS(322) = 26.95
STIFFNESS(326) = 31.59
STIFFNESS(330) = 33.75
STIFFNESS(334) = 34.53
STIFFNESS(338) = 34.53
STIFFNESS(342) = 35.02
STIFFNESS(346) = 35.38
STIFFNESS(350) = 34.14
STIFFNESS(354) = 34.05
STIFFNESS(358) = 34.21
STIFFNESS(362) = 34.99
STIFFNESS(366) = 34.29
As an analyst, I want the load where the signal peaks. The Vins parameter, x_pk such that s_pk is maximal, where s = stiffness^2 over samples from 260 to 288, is 274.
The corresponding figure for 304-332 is 330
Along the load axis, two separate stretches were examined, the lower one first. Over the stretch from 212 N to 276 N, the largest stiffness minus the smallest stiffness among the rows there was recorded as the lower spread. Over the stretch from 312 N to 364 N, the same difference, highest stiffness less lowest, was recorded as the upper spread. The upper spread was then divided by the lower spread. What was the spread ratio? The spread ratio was 5.20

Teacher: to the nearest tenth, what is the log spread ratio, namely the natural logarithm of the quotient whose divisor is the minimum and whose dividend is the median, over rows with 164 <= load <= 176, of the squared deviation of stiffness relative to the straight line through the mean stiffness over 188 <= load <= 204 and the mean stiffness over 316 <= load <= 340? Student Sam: 5.8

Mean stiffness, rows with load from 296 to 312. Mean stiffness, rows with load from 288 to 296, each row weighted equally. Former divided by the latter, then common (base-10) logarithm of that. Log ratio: -0.11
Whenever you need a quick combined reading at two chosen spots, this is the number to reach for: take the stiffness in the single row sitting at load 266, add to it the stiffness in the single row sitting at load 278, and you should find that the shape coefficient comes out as 61.2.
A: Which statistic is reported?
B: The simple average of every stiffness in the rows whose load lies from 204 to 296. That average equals 30.4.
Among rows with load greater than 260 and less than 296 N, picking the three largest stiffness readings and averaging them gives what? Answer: 31.55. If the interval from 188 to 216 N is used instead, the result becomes 30.37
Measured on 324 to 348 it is 34.98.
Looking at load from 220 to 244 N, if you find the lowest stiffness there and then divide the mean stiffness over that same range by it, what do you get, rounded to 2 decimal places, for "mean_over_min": 1.06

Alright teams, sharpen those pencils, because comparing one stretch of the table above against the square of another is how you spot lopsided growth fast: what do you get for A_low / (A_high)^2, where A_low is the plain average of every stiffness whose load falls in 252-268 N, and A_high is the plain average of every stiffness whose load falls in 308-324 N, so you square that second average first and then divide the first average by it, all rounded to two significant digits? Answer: 0.057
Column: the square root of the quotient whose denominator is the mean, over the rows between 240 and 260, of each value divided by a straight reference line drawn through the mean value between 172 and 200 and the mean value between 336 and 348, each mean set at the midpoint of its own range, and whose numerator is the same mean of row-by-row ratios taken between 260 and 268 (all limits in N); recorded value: 0.995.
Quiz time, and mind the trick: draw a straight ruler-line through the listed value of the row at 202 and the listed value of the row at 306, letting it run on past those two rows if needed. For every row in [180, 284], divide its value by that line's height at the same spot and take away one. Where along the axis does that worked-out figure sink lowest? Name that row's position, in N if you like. 186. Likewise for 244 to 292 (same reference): 246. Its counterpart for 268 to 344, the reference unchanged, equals 310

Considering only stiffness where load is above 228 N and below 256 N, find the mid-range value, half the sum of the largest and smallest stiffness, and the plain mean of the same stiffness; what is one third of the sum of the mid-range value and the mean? 20.2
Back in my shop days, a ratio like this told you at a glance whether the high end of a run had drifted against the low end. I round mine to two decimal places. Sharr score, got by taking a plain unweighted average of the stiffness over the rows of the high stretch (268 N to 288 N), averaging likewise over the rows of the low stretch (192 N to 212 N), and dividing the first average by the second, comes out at 1.04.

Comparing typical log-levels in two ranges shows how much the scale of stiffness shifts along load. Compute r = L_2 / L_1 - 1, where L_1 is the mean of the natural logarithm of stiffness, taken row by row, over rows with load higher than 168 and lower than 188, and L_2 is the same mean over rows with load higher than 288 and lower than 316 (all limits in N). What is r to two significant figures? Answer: -0.062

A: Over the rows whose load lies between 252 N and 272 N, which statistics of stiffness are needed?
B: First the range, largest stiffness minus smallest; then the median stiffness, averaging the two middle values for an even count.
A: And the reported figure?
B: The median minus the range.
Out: 27.9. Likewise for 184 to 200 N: 29.3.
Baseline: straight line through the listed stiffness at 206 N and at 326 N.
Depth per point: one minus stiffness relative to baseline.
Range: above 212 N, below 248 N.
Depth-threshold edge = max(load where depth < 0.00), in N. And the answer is 238 N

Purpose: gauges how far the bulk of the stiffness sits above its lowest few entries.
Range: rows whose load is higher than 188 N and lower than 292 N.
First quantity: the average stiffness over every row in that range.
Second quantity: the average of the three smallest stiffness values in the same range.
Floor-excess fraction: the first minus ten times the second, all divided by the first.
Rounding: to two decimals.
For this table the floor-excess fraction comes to -8.65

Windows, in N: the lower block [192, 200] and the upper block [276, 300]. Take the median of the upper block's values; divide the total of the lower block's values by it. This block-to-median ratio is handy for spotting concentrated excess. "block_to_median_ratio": 2.0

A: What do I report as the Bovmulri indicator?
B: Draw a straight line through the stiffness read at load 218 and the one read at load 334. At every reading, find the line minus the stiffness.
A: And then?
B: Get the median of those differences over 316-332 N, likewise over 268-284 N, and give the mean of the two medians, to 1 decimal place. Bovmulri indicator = 2.7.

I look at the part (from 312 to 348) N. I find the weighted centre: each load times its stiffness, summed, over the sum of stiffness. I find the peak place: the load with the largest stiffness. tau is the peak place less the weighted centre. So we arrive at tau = 14.4 N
